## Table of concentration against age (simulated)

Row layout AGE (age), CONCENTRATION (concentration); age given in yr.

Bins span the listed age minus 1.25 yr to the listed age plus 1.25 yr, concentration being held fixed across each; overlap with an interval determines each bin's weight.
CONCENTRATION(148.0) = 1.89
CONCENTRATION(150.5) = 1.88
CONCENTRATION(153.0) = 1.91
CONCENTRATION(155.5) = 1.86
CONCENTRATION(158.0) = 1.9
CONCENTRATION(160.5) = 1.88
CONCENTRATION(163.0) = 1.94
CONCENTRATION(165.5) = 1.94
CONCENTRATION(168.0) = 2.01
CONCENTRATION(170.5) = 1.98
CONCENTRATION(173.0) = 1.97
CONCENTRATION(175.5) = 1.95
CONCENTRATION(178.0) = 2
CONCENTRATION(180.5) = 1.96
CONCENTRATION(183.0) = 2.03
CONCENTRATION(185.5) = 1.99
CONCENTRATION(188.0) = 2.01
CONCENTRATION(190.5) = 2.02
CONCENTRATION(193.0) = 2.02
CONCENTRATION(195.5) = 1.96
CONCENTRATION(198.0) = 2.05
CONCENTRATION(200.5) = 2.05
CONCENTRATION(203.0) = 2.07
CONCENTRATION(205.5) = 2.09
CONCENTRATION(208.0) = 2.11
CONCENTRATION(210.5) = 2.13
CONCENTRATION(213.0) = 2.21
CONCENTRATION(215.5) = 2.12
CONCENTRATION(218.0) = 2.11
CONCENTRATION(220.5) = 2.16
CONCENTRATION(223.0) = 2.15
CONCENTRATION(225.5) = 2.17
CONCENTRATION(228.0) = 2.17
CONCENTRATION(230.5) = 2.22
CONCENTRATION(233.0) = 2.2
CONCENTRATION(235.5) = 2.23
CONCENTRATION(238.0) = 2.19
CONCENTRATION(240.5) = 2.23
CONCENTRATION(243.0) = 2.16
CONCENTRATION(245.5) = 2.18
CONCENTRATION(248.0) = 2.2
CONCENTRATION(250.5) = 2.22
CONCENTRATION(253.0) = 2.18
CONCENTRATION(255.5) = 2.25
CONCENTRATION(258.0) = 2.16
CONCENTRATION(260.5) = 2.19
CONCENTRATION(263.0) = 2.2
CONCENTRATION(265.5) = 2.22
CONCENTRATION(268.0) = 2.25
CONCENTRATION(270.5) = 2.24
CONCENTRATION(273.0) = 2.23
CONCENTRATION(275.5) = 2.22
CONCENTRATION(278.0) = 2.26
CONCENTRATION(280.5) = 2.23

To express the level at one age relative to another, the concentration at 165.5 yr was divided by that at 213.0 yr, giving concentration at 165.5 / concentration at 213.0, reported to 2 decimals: 0.88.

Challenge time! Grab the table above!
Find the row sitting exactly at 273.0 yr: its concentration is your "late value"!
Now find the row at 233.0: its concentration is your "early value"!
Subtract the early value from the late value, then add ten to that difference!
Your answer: 10.0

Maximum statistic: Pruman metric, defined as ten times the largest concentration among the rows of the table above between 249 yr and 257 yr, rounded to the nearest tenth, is 22.5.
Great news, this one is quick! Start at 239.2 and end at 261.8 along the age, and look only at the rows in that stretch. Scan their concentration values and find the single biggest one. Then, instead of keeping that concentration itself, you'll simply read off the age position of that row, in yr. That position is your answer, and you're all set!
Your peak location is 255.5 yr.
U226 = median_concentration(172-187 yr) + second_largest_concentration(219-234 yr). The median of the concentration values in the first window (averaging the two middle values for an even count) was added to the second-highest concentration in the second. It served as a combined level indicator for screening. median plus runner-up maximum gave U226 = 4.18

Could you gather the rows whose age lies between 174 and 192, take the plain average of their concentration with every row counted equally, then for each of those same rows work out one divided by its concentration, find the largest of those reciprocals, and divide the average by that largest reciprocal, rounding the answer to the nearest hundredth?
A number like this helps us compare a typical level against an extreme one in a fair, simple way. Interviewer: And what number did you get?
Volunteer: 3.89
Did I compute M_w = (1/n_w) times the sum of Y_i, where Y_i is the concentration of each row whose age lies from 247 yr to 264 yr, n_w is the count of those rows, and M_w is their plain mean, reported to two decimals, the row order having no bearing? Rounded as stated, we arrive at 2.20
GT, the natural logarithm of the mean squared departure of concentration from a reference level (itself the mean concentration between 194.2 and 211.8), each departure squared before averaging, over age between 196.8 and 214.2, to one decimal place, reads -5.5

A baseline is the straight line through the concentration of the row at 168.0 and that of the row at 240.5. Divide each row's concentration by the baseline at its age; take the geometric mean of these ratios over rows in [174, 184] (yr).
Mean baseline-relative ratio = 0.97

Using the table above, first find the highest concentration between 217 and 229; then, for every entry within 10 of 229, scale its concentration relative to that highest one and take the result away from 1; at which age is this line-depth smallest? 235.5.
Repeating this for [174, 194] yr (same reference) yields 183.0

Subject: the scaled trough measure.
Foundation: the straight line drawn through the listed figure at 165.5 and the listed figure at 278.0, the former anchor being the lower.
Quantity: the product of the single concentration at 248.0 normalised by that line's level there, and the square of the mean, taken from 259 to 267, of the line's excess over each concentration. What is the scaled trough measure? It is 0.0002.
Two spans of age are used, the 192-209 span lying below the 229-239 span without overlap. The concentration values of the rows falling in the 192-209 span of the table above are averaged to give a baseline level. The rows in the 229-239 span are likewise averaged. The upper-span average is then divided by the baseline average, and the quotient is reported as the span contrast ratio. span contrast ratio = 1.08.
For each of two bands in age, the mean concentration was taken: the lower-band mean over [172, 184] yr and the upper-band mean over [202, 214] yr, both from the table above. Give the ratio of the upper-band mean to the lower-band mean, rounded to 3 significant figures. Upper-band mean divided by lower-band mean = 1.07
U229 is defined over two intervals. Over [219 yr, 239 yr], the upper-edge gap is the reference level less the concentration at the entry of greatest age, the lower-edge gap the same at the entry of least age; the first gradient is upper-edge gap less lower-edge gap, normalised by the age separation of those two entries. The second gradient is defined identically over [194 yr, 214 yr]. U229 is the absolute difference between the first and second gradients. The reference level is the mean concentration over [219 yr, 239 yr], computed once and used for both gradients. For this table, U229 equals 0.013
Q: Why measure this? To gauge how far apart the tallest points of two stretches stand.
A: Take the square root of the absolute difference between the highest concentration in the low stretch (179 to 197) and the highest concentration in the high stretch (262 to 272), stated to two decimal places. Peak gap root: 0.47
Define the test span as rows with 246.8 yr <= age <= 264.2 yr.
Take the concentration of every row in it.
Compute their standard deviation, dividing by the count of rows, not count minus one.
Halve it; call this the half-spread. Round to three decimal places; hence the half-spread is 0.013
